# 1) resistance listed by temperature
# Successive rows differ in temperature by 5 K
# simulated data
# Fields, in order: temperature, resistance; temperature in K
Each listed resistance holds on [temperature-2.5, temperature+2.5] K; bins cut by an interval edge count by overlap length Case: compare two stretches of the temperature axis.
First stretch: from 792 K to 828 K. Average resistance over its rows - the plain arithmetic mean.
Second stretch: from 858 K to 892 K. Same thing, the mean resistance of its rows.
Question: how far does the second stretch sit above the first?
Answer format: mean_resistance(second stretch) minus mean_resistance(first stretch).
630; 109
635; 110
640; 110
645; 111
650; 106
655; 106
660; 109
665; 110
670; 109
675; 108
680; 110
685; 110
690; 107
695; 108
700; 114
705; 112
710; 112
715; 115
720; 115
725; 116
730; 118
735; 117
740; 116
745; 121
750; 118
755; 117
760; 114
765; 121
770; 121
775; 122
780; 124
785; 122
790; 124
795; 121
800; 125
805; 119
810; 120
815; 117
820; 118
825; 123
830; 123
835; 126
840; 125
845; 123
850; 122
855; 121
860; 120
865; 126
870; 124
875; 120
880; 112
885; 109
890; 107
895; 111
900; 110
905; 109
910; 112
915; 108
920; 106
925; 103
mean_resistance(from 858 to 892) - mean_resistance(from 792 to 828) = -3.6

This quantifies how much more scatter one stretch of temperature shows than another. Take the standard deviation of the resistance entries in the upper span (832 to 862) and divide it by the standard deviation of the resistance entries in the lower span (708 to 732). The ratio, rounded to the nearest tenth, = 1.1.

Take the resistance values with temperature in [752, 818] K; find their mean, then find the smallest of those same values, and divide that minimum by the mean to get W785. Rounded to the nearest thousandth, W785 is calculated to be 0.946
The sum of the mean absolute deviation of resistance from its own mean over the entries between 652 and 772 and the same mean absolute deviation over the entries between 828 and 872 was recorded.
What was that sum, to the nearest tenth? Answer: 5.7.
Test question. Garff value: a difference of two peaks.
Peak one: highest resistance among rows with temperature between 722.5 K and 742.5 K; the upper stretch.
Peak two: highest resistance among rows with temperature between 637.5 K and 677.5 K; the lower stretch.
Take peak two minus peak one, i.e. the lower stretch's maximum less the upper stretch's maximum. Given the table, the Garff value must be -7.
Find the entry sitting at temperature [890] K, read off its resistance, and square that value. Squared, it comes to 11449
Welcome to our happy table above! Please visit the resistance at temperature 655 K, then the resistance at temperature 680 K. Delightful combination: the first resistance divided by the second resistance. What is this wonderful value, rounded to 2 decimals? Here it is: 0.96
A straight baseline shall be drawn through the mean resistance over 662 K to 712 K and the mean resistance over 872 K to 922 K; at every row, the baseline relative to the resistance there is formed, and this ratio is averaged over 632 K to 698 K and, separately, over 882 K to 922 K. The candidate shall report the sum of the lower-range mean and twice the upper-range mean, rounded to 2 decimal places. 3.04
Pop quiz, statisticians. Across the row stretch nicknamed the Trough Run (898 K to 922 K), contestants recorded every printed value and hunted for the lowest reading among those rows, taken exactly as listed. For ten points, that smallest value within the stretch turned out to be 106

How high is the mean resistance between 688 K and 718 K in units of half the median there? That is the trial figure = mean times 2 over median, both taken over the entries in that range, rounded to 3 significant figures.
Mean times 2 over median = 1.99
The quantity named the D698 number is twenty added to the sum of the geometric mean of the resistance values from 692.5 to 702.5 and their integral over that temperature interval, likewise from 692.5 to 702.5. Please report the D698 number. 1241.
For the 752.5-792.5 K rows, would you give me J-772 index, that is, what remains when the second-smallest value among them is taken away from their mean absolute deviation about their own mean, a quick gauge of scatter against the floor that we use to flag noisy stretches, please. -114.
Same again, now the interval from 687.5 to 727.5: -105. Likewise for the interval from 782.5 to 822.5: -116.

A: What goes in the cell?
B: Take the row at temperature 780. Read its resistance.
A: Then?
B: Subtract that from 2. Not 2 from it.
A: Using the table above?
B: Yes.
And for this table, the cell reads -122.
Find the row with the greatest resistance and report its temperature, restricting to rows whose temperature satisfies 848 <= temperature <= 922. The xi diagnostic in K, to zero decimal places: 865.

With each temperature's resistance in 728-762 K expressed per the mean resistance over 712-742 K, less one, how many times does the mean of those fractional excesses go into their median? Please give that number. 0.74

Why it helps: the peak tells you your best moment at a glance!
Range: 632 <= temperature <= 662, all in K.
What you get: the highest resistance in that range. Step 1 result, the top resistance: 111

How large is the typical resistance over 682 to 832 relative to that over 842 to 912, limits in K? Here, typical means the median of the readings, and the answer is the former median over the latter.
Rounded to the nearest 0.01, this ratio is 1.02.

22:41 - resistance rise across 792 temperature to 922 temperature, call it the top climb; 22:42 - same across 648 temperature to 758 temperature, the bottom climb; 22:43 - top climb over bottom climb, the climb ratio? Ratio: -1.4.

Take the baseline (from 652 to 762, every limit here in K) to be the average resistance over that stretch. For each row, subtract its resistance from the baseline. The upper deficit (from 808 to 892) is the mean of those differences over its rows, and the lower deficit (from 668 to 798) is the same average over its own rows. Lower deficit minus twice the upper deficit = 11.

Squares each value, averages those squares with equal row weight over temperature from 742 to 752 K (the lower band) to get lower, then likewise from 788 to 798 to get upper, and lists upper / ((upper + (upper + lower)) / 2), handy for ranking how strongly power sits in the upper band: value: 0.678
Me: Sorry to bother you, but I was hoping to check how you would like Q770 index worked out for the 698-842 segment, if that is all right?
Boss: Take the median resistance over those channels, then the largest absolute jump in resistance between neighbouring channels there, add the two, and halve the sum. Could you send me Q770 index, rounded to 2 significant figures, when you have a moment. 63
